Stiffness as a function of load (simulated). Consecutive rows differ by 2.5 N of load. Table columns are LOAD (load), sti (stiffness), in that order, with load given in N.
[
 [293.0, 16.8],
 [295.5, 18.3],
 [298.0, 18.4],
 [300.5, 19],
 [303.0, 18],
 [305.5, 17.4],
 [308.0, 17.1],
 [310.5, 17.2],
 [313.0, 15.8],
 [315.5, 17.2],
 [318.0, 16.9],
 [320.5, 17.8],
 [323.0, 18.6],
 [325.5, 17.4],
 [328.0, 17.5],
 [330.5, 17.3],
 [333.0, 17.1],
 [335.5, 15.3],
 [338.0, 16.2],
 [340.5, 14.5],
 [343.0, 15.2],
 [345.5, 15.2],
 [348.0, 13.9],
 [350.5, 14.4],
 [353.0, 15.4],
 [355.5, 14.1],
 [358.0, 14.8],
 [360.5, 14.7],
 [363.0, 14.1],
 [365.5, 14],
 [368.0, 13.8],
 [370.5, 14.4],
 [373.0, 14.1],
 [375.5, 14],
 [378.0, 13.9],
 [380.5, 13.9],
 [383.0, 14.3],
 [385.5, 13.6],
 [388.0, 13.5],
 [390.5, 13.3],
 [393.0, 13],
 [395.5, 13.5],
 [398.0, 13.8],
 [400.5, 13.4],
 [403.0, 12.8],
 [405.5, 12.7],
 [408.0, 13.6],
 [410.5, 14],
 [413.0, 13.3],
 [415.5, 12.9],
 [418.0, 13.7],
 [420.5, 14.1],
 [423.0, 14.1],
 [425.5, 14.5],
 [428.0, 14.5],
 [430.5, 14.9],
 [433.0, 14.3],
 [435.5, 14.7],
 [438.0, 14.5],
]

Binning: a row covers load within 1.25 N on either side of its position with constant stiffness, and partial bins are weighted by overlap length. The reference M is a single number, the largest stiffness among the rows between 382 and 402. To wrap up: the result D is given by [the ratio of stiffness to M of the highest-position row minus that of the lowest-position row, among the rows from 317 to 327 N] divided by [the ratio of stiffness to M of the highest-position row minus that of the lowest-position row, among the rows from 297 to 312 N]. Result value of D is -0.4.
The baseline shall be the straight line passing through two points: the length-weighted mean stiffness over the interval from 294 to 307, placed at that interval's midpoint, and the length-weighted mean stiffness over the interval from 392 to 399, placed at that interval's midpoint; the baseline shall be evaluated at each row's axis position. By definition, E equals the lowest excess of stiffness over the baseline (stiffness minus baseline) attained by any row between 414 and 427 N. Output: 0.5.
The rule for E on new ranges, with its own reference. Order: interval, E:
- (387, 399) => -0.6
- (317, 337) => -1.1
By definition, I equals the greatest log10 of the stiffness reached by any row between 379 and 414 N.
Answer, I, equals 1.16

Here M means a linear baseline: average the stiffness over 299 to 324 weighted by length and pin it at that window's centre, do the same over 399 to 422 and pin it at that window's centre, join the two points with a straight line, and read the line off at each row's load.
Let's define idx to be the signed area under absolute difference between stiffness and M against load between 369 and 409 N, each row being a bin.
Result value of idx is 28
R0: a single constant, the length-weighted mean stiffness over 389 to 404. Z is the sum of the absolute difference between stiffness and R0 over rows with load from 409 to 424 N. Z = 3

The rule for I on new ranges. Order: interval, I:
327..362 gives 1.24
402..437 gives 1.17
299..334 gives 1.28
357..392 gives 1.17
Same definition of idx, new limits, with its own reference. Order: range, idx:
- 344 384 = 40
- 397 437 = 41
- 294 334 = 24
